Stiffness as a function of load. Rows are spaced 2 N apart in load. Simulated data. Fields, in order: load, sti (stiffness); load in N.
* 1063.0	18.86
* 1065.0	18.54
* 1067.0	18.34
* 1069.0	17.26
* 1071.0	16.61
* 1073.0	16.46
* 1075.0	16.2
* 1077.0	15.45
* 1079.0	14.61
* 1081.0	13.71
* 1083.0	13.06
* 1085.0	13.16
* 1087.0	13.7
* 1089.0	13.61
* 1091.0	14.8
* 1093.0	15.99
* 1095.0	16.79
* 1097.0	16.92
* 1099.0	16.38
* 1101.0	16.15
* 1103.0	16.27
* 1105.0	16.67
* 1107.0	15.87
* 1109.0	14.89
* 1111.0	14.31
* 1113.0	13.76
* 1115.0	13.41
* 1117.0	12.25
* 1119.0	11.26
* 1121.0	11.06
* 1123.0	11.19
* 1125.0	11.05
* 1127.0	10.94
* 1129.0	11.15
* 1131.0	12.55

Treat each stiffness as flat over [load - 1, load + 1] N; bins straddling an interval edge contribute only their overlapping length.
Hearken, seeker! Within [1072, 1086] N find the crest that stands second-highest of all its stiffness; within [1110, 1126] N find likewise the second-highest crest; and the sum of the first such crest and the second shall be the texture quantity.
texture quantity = 30.0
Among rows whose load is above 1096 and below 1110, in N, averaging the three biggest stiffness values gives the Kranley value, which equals 16.7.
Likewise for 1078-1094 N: 15.1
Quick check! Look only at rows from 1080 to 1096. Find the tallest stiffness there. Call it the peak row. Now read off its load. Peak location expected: 1095.0 N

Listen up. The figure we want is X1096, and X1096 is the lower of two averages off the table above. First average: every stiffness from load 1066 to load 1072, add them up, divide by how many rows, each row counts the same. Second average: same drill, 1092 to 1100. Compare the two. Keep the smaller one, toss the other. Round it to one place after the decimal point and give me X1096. 16.5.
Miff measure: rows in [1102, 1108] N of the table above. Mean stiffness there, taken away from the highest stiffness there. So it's 0.40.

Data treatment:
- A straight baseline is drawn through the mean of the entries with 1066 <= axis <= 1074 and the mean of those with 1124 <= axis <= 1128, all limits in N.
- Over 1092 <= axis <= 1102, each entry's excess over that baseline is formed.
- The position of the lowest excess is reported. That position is 1093.0 N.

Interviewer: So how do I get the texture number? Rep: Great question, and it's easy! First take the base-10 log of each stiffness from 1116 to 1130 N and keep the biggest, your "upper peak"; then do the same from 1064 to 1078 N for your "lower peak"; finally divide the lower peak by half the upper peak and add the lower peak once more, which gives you 3.60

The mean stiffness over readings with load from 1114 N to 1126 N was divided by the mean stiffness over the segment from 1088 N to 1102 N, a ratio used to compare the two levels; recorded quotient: 0.74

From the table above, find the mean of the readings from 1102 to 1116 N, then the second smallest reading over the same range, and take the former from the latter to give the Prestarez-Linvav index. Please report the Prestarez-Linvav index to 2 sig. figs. -1.3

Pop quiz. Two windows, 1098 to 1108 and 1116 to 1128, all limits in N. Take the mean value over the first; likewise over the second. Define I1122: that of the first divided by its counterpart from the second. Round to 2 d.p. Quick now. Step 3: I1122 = 1.44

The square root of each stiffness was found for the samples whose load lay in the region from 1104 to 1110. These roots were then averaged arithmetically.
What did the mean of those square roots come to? 3.98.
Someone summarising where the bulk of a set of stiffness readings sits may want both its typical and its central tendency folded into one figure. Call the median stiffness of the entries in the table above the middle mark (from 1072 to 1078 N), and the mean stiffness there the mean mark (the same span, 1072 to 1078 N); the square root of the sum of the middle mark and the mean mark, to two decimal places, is 5.68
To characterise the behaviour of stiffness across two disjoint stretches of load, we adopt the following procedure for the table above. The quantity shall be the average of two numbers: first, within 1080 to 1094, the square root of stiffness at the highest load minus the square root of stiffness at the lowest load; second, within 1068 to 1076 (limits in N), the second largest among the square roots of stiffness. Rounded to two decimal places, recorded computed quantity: 2.19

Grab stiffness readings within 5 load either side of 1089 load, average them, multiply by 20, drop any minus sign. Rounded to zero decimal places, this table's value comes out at 285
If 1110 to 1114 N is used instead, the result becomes 281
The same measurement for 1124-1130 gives 221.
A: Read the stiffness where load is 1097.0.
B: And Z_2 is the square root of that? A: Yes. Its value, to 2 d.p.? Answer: 4.11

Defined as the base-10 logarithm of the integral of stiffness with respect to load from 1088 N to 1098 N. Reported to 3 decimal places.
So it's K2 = 2.194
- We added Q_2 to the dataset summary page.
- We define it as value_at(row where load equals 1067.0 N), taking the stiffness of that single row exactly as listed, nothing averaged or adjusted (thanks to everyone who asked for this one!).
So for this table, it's 18.34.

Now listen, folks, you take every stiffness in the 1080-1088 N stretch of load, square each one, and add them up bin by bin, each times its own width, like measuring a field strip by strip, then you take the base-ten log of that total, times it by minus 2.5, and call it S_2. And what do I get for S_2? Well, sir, -7.9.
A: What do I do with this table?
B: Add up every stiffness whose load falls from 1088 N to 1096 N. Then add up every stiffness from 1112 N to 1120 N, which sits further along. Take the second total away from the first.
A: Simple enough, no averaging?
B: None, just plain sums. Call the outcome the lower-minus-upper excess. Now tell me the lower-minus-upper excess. 11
